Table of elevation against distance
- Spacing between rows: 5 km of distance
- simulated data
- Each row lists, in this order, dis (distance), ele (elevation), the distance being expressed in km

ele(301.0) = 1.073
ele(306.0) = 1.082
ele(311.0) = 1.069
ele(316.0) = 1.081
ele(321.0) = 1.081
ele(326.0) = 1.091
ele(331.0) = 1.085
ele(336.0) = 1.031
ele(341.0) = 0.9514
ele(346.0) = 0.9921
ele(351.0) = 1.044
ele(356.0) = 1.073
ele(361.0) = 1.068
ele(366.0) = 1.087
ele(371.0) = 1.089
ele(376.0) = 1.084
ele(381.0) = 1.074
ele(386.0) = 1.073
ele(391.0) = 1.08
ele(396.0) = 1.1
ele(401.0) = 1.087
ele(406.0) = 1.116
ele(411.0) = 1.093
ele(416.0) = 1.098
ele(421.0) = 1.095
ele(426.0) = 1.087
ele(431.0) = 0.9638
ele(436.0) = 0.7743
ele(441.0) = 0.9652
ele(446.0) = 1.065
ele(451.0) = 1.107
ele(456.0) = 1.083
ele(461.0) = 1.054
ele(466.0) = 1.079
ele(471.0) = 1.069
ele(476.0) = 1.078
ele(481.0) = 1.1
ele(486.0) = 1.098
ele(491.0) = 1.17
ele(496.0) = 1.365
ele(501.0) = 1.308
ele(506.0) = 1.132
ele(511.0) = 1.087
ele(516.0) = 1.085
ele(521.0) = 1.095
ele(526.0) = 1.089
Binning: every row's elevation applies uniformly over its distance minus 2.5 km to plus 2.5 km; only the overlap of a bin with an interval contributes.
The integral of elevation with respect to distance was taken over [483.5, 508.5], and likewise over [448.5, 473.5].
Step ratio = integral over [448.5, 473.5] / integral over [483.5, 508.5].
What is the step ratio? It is 0.89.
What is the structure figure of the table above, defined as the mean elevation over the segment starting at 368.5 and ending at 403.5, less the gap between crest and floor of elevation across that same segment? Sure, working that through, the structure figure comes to 1.06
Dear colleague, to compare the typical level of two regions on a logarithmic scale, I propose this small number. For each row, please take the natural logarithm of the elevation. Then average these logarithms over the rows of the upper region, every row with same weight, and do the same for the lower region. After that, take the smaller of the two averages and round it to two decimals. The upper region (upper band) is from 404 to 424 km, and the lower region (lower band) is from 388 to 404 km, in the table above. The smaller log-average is 0.09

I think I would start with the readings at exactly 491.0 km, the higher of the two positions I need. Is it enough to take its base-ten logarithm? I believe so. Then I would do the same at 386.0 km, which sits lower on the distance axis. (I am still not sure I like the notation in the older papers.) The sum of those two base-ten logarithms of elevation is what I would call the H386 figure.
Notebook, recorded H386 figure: 0.10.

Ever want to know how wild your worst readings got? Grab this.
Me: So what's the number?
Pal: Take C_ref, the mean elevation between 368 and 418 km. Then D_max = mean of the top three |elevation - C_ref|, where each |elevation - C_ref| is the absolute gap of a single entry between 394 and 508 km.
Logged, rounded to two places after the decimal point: 0.27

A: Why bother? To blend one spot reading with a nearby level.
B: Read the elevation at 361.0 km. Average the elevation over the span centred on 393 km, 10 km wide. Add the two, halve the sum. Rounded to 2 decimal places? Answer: 1.08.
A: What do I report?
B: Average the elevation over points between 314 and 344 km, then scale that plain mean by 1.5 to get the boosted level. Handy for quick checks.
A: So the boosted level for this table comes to 1.58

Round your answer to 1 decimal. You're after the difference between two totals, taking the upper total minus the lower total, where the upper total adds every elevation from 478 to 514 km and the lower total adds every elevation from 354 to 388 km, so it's 0.7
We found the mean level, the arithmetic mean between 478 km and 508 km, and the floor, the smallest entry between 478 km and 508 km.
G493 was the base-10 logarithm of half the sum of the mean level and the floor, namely 0.06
